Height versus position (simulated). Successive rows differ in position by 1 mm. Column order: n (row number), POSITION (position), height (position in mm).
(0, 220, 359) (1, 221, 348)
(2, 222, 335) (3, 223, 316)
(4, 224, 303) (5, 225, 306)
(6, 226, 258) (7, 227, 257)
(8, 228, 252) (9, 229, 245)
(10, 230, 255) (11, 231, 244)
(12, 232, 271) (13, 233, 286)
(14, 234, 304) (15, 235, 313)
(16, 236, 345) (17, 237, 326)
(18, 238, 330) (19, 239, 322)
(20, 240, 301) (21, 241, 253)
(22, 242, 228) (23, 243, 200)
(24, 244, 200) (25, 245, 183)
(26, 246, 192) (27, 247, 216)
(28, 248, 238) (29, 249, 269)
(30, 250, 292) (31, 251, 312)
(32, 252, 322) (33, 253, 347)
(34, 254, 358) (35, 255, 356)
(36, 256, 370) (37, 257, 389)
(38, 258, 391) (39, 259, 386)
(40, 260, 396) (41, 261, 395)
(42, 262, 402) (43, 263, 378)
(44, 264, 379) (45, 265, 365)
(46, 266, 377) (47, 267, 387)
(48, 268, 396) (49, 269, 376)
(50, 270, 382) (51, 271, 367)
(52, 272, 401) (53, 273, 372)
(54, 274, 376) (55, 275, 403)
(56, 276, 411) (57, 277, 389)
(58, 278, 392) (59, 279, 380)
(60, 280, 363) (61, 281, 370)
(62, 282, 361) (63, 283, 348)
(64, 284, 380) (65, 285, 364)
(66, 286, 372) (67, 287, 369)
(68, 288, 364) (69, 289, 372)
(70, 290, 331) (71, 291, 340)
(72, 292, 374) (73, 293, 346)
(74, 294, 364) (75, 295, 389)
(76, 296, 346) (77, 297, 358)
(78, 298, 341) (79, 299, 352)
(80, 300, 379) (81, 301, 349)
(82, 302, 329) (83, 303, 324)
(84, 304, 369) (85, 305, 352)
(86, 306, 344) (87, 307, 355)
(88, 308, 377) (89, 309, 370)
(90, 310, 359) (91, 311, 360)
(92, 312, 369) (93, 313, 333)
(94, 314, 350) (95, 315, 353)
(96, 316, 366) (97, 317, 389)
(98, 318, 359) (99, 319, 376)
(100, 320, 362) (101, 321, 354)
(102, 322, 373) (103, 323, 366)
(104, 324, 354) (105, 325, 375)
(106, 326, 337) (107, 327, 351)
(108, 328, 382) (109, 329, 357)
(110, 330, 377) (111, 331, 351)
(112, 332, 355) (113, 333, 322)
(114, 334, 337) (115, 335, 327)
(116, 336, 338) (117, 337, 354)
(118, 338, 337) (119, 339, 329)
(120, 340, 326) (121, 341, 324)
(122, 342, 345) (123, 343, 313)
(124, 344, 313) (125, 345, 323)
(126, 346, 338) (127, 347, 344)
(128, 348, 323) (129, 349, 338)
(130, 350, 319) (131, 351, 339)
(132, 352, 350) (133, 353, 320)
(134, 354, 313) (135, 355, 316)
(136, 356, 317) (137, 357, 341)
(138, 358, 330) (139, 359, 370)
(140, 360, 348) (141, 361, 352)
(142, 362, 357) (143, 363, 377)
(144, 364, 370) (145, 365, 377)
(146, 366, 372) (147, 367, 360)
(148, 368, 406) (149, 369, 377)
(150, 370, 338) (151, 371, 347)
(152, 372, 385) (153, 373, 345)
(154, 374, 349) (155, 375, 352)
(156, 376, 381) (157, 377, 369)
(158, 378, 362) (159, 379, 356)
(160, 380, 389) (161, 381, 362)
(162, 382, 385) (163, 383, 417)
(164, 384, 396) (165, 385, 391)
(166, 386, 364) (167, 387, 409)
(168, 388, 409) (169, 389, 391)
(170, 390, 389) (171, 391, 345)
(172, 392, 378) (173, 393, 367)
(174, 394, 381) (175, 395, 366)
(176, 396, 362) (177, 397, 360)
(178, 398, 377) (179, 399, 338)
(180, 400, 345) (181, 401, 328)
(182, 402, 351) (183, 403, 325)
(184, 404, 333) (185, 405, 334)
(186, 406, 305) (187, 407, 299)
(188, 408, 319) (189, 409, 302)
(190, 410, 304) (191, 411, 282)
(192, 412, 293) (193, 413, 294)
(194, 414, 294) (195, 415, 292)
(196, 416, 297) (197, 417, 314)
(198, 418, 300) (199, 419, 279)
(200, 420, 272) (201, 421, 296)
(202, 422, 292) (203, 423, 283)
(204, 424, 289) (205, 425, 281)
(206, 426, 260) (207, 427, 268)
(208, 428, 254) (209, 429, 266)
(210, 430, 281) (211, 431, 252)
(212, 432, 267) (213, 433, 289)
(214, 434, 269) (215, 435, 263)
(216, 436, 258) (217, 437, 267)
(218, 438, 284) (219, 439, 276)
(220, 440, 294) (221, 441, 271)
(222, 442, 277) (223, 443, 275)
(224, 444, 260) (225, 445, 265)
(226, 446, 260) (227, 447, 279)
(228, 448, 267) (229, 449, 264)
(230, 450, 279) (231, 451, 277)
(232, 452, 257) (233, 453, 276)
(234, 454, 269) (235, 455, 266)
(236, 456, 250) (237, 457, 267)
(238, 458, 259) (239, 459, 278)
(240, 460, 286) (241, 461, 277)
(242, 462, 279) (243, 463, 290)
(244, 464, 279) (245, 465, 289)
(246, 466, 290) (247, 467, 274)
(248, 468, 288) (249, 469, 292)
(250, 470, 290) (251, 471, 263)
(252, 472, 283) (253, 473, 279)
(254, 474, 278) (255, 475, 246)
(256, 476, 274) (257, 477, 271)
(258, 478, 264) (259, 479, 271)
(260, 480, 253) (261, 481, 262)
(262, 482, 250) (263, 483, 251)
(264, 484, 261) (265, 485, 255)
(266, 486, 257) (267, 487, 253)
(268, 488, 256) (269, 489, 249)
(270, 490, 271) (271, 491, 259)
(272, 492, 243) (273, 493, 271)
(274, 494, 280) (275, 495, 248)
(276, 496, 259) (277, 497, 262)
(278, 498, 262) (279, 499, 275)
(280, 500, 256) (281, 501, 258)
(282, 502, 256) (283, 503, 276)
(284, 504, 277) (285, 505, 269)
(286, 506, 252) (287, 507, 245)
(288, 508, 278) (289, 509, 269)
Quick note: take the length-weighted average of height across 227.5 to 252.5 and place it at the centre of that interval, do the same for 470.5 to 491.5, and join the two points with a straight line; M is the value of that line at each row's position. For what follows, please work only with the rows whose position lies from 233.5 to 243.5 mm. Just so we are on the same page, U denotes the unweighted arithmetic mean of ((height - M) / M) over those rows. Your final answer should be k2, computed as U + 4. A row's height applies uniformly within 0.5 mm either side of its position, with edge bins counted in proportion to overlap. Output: 4.09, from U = 0.09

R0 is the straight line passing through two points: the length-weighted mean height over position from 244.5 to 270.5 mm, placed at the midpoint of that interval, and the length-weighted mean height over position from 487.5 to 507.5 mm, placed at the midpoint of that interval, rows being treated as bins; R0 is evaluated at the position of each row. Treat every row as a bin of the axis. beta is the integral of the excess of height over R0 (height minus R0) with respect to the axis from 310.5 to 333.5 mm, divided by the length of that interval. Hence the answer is 40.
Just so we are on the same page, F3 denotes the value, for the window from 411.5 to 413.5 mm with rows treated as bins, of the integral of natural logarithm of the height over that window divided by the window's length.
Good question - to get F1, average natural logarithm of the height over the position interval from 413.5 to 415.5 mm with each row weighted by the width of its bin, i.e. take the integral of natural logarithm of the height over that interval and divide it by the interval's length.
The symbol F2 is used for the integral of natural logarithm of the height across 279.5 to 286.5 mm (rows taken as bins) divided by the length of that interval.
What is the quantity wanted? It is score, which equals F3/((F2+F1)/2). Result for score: 0.98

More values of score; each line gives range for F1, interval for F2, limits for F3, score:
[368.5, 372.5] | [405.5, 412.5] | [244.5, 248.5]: 0.92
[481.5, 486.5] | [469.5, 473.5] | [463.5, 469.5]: 1.01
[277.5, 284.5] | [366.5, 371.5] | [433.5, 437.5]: 0.94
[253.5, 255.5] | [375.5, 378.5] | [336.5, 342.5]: 0.99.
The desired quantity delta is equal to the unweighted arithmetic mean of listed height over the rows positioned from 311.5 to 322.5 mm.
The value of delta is 362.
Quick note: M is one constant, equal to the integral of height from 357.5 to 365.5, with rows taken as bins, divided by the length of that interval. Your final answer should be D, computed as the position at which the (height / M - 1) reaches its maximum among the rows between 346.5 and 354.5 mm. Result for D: 352 mm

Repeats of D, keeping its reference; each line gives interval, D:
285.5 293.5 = 292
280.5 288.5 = 284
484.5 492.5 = 490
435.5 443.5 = 440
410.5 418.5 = 417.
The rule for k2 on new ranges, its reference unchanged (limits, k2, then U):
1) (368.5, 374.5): 4.35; 0.35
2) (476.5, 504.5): 4.00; 0.00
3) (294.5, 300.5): 4.35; 0.35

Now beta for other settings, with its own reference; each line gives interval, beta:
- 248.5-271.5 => 25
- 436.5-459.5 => -7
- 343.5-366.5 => 33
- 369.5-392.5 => 75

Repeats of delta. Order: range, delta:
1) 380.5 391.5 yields 387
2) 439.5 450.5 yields 272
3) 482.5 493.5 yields 257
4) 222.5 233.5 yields 272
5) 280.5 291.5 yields 361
